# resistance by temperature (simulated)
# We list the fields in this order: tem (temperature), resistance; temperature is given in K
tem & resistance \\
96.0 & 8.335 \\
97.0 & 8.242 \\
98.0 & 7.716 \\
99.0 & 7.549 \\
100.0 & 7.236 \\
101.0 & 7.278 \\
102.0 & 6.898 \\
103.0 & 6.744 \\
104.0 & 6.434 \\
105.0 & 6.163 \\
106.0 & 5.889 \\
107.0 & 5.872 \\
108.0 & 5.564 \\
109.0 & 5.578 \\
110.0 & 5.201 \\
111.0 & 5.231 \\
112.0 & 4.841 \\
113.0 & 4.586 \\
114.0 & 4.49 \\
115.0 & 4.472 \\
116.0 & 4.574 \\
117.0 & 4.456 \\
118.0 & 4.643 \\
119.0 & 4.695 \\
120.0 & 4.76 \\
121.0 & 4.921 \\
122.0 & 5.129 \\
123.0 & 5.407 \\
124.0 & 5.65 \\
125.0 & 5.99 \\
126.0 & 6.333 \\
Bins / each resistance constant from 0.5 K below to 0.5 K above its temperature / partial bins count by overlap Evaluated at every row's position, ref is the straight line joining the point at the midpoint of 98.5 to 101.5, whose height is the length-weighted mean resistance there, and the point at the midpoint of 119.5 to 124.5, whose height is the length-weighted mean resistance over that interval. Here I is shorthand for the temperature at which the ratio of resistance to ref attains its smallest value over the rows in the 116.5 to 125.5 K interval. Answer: 117.0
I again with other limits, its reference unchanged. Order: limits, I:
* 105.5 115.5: 114.0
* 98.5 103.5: 103.0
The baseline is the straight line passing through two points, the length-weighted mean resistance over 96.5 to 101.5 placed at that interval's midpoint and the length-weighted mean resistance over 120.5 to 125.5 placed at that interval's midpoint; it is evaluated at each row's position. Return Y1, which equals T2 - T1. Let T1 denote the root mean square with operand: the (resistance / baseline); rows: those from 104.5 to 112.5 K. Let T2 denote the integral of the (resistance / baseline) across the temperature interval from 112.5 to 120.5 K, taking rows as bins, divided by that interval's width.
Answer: -0.06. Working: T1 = 0.822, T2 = 0.76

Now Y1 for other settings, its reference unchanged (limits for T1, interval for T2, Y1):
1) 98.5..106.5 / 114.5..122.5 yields -0.12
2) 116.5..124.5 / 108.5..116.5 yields -0.12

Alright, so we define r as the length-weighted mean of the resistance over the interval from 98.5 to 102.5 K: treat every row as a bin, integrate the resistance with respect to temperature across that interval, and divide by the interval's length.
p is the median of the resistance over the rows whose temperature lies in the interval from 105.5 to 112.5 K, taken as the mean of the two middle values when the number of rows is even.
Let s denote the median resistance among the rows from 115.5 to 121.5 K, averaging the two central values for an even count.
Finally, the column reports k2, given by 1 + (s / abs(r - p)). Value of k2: 3.8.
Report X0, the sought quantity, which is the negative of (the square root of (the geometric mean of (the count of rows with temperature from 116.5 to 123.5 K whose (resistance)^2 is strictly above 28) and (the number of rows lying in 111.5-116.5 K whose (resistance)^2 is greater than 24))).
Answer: 0.0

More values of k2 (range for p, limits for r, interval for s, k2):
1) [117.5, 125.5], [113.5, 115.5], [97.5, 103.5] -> 14.3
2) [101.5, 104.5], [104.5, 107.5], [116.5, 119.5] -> 7.0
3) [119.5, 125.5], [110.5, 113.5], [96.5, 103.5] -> 20.1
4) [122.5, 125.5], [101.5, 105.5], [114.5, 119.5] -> 6.0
